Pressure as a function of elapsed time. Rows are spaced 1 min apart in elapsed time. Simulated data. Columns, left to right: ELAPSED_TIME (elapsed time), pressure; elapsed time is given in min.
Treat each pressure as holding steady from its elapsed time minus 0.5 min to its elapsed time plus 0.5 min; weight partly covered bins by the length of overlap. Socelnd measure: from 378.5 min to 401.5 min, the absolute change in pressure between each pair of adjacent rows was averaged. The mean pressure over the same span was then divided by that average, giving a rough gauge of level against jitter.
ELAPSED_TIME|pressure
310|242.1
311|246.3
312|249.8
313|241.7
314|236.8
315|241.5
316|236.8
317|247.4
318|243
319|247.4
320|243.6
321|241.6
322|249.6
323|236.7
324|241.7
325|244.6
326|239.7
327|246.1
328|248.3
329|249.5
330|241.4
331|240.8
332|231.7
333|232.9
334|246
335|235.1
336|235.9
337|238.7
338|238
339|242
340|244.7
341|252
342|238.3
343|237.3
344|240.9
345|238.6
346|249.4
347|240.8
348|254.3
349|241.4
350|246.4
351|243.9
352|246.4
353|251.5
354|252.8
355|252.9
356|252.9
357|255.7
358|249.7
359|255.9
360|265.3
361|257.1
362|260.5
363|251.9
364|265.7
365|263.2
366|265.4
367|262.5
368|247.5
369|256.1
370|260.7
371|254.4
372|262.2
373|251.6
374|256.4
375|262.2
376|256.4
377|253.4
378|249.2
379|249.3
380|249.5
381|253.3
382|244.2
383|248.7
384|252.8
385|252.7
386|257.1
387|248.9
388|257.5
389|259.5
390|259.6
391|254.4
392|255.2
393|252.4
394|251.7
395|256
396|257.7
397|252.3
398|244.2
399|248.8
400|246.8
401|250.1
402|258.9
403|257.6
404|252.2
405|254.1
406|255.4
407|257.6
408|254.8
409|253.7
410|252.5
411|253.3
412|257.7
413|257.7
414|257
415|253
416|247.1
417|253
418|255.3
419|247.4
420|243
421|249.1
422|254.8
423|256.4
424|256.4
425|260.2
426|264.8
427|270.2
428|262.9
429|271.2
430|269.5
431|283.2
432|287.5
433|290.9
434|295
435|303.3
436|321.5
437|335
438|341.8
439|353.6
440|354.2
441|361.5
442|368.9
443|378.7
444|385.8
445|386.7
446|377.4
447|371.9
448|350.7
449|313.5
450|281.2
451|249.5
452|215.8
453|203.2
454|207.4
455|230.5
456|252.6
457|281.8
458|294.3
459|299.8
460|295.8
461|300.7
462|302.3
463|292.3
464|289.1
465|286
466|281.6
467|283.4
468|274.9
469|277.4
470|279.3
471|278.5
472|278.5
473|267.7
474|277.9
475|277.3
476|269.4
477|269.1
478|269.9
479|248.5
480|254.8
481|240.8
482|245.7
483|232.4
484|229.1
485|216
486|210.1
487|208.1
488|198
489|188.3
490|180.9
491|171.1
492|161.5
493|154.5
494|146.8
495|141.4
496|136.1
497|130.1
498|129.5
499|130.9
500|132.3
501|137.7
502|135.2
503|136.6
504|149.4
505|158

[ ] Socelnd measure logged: 66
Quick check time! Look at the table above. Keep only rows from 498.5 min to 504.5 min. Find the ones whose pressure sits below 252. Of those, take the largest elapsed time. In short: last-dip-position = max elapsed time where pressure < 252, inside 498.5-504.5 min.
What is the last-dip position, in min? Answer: 504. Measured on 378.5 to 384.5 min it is 383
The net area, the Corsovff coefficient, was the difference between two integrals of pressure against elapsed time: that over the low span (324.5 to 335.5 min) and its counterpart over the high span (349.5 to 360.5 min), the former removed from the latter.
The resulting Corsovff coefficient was 117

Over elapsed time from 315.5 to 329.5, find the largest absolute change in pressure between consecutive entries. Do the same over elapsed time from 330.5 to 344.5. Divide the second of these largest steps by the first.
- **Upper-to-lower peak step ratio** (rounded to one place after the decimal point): 1.1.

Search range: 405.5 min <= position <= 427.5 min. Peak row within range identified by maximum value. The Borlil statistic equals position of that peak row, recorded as 427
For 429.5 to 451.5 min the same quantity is 445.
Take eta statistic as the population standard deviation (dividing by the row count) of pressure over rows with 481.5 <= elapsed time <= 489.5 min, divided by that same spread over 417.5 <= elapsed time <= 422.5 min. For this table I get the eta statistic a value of 3.8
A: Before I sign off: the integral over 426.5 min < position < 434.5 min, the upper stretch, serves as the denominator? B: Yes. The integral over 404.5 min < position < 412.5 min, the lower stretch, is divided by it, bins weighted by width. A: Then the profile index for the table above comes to 0.91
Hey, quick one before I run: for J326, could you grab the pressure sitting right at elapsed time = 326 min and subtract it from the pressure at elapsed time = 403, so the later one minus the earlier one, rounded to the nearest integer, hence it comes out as 18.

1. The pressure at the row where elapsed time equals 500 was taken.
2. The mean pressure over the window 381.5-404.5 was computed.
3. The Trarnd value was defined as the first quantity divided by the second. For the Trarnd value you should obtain 0.52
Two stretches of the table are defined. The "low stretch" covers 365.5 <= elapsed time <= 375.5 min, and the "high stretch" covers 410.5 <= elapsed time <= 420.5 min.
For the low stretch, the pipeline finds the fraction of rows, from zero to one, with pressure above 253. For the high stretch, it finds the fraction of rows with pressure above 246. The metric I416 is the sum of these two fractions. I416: 1.7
